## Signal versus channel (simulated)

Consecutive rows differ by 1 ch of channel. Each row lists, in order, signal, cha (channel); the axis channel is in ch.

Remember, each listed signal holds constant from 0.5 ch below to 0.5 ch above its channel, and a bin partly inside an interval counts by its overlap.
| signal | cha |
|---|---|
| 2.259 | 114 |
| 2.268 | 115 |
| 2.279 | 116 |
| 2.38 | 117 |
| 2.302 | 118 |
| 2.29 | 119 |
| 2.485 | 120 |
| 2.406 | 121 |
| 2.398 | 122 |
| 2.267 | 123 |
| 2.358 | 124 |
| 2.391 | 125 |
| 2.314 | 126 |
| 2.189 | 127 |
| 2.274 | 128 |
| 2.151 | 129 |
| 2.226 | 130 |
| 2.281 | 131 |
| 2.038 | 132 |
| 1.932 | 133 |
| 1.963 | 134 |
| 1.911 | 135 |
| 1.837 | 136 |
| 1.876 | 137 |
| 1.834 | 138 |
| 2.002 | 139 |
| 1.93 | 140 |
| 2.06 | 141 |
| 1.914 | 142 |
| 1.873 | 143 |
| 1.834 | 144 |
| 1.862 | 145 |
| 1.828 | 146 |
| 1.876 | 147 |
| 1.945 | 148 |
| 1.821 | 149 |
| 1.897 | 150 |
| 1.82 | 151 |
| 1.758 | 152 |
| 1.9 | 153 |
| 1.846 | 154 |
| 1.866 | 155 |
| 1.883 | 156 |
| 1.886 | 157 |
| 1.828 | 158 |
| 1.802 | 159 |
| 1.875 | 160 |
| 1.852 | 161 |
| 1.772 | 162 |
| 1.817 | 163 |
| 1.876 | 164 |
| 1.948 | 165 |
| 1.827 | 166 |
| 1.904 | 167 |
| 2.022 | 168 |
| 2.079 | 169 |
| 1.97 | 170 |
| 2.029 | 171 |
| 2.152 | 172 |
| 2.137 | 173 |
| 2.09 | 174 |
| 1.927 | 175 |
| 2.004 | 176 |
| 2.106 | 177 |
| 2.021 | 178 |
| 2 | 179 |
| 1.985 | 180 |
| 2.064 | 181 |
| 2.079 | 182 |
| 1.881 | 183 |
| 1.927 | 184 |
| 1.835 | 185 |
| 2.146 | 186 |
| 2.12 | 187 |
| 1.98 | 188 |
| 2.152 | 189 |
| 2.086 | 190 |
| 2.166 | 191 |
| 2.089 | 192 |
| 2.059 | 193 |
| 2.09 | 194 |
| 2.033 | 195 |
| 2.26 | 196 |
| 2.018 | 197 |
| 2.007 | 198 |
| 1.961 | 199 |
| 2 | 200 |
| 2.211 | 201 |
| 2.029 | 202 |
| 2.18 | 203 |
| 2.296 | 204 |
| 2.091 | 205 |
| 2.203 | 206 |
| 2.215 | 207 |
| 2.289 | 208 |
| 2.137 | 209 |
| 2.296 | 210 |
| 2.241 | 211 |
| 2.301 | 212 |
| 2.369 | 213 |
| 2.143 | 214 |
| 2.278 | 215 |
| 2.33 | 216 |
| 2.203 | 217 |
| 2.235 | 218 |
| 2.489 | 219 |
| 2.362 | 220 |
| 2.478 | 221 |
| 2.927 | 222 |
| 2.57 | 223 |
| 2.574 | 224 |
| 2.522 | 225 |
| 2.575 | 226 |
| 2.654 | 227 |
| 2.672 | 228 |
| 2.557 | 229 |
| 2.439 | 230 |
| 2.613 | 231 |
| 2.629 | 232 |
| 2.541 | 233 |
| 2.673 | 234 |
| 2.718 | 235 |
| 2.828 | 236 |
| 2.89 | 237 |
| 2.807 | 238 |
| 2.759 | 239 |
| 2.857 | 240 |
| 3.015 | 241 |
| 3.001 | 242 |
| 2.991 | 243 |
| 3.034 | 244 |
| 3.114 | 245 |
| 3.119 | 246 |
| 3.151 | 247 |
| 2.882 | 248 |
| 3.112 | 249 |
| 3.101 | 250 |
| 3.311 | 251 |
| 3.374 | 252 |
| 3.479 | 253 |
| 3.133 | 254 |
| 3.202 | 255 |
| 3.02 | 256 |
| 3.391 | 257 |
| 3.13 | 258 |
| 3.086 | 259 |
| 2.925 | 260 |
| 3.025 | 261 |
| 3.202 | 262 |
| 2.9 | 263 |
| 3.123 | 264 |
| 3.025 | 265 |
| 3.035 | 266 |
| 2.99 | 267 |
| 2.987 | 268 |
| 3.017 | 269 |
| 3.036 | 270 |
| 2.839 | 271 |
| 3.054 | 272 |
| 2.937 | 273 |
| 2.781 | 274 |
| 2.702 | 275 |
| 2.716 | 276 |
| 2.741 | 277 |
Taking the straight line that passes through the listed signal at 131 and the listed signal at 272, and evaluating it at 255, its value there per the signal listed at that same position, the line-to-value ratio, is 0.92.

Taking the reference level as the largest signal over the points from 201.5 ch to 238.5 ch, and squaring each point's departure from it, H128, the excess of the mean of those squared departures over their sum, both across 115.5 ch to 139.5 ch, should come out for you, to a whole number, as -14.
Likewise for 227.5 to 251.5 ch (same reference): -1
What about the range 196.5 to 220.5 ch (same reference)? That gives -12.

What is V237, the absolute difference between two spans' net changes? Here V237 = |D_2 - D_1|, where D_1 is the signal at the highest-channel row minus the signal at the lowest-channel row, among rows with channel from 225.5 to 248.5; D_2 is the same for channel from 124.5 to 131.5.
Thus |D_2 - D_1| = 0.42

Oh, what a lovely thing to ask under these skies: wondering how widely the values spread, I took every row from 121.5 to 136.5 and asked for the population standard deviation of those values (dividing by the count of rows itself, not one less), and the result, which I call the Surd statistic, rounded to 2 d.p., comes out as 0.18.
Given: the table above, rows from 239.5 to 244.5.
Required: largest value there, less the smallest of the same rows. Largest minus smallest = 0.18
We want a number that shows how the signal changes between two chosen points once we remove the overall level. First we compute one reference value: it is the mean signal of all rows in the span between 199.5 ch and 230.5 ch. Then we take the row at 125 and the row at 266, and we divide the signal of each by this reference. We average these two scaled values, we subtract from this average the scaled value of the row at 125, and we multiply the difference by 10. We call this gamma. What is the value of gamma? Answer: 1.4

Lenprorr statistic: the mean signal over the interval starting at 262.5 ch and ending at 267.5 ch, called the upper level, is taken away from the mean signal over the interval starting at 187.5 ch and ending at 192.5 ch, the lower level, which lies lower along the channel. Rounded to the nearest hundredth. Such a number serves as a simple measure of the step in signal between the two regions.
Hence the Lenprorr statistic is -0.92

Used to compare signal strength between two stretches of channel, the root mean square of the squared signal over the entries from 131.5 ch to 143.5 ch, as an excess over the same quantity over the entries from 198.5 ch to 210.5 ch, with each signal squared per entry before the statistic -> -1.0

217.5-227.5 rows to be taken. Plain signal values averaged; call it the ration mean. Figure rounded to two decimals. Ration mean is 2.54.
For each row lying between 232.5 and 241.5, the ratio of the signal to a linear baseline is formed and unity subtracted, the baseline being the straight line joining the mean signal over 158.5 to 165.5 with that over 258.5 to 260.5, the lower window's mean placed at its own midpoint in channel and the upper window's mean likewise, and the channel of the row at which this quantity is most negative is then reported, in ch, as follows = 233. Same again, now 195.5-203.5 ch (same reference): 199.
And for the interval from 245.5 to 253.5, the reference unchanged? 248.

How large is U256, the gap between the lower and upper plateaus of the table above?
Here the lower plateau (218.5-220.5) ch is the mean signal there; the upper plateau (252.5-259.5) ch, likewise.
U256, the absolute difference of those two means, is 0.8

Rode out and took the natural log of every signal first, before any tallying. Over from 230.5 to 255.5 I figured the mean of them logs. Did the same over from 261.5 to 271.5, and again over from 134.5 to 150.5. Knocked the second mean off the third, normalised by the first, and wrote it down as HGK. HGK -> -0.43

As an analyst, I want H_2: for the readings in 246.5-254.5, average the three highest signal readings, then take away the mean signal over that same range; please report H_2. 0.195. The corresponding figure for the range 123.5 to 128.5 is 0.049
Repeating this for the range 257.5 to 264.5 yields 0.096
